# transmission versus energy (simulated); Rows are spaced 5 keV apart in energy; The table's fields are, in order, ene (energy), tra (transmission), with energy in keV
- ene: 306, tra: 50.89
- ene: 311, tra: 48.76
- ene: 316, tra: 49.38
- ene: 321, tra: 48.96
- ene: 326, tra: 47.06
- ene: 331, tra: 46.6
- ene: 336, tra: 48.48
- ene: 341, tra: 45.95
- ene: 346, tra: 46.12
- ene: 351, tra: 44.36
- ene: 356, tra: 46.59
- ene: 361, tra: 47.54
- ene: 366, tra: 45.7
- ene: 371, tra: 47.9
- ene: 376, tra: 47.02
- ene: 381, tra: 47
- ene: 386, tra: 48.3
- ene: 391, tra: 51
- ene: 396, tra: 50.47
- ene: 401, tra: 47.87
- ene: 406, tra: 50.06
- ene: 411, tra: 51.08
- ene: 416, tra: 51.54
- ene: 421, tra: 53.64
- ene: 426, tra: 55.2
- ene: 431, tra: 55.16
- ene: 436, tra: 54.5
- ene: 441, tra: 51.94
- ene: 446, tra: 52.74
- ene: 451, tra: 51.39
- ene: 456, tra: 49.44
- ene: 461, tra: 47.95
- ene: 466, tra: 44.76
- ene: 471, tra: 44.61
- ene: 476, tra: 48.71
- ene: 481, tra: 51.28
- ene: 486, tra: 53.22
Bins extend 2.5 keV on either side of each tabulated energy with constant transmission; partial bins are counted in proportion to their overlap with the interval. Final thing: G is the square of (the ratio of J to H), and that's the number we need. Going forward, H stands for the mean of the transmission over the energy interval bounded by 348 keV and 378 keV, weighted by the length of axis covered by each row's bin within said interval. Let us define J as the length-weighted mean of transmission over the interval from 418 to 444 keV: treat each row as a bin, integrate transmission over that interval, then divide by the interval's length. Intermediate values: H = 46.5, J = 54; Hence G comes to 1.35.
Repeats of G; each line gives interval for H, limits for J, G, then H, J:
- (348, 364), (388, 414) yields 1.18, 46.1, 50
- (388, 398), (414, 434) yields 1.14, 50.6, 54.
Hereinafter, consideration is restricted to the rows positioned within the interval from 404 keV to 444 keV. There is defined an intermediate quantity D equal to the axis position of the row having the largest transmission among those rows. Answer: 426 keV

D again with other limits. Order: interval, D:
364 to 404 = 391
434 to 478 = 436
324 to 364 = 336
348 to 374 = 371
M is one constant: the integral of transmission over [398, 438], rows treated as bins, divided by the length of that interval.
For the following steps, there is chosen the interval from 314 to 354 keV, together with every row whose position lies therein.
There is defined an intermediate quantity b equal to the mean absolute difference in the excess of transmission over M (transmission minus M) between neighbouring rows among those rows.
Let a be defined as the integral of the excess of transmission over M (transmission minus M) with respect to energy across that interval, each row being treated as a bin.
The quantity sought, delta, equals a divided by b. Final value -161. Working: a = -210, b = 1.30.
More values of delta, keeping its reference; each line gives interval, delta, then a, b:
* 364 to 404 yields -113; -165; 1.46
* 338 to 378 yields -165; -237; 1.43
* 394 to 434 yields -11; -16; 1.42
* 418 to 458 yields 22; 28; 1.27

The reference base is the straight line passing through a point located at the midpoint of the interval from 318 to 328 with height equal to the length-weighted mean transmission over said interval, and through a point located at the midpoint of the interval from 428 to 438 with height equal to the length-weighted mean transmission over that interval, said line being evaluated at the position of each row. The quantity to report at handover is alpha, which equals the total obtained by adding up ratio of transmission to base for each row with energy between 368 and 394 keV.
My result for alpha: 4.7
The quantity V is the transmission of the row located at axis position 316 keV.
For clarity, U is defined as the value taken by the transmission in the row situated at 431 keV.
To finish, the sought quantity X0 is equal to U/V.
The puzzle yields 1.12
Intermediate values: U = 55.16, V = 49.38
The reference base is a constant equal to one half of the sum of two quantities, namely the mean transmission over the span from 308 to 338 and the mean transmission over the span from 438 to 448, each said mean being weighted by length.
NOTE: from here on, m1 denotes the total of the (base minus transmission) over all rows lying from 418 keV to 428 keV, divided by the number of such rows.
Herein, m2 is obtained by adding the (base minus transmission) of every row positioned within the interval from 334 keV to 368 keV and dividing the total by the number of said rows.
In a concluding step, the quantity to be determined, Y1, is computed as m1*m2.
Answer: -16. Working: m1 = -4.1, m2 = 3.9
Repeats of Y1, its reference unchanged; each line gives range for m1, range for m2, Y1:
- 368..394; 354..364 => 7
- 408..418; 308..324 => -1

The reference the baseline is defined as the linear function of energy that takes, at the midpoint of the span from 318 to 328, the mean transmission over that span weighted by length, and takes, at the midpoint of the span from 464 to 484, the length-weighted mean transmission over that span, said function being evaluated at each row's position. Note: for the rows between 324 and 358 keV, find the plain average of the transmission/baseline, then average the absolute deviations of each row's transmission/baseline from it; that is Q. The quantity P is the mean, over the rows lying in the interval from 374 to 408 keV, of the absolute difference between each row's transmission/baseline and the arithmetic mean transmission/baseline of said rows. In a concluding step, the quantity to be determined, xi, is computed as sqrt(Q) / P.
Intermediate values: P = 0.031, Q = 0.017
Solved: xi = 4.24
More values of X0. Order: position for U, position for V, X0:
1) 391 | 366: 1.12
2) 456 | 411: 0.97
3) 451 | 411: 1.01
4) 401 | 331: 1.03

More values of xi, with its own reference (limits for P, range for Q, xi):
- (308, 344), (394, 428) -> 8.22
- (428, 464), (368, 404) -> 4.07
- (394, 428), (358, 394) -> 4.08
